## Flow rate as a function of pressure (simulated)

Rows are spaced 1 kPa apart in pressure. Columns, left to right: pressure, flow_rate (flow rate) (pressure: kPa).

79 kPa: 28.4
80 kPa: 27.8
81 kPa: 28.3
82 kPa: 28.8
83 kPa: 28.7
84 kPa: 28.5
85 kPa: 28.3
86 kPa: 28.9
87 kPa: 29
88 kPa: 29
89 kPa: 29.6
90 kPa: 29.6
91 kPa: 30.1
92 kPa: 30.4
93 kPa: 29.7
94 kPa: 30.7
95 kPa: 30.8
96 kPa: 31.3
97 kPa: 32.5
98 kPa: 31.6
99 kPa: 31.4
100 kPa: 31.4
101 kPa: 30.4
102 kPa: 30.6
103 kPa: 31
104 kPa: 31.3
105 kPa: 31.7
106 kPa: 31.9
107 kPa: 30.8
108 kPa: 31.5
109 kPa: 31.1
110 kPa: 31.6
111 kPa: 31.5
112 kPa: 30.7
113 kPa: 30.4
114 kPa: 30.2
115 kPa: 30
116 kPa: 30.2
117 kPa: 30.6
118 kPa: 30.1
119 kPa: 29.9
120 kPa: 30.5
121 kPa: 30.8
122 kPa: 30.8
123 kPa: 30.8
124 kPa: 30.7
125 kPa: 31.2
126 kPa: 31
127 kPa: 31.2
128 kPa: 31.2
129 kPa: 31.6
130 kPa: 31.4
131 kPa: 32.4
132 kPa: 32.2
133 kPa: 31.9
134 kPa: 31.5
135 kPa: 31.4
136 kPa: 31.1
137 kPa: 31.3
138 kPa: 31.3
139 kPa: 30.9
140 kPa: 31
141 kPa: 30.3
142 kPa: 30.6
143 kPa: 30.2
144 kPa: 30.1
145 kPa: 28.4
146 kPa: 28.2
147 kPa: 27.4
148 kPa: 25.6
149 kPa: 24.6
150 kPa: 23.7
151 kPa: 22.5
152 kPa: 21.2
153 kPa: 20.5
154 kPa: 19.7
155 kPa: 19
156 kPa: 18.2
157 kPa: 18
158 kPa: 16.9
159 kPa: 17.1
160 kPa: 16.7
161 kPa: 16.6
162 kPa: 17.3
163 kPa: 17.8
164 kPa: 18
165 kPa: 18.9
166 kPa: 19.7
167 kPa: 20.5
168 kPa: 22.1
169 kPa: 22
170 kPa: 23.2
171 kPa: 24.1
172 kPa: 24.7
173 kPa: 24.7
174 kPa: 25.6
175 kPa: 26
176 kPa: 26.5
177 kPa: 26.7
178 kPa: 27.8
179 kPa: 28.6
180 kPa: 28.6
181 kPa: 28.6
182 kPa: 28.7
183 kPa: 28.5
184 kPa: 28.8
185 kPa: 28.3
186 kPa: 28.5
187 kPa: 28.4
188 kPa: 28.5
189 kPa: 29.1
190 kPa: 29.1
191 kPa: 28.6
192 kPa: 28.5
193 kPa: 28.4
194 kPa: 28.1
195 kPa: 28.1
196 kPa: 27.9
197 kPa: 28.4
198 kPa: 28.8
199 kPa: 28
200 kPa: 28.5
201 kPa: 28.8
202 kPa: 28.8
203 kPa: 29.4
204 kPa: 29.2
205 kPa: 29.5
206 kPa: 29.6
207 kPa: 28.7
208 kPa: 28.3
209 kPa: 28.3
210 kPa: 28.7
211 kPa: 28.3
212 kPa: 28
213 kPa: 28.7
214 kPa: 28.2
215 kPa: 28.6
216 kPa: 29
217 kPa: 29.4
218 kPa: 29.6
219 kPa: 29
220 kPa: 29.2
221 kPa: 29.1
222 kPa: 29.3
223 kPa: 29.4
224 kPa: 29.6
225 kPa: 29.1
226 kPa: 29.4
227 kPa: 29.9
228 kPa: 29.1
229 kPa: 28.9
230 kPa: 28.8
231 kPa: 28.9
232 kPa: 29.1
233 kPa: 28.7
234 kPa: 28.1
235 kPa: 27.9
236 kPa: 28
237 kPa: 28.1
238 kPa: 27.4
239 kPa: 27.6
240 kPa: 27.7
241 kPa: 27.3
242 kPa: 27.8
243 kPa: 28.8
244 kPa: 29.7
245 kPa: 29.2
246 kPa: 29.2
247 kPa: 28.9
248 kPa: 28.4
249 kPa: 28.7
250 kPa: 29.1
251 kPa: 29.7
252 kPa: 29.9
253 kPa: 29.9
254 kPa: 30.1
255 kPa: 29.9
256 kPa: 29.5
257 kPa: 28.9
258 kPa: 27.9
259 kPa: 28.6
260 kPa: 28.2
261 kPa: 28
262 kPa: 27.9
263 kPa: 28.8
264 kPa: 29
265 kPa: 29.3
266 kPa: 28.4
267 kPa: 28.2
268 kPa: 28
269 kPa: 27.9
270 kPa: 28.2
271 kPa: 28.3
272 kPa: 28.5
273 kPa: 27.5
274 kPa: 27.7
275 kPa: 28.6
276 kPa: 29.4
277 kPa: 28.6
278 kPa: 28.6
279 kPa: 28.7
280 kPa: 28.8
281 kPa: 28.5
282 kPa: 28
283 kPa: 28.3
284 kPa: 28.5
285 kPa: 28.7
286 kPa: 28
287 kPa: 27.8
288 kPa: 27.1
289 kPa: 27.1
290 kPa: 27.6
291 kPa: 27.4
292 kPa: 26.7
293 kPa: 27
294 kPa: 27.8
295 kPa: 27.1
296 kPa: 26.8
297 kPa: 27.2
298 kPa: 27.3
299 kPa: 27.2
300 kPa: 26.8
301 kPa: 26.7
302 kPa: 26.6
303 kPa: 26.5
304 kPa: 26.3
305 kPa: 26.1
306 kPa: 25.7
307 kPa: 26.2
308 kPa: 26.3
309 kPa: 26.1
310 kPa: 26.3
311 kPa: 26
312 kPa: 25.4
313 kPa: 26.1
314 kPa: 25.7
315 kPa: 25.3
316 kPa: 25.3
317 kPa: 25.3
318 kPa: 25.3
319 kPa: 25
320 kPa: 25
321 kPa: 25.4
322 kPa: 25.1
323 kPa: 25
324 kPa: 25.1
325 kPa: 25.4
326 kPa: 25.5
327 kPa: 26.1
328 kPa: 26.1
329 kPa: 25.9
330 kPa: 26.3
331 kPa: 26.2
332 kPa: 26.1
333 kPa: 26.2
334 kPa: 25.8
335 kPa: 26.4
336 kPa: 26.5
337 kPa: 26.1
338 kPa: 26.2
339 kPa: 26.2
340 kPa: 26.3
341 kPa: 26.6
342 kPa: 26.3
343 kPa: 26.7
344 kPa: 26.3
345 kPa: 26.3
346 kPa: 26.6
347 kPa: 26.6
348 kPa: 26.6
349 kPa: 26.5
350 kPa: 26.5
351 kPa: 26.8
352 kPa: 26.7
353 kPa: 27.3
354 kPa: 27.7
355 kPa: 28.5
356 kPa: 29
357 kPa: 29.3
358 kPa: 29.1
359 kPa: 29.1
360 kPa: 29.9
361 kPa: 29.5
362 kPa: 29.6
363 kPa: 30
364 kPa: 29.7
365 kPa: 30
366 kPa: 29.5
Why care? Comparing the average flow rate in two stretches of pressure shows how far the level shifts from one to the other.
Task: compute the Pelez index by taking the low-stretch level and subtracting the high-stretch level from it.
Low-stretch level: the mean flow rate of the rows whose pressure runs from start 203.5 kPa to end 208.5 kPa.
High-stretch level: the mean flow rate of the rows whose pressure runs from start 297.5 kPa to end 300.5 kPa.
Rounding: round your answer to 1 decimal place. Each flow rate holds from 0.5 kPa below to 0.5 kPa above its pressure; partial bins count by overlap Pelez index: 2.0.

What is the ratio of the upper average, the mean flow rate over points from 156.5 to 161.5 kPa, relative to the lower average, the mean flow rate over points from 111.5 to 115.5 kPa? 0.563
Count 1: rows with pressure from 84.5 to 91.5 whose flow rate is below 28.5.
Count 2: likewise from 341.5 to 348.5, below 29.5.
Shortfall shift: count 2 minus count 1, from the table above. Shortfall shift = 6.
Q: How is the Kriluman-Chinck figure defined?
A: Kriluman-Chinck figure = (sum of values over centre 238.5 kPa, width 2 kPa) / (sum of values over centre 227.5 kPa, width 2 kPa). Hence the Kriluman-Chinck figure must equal 0.93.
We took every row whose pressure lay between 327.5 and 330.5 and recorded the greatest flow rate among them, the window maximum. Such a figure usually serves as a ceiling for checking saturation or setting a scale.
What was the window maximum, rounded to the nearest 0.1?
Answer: 26.3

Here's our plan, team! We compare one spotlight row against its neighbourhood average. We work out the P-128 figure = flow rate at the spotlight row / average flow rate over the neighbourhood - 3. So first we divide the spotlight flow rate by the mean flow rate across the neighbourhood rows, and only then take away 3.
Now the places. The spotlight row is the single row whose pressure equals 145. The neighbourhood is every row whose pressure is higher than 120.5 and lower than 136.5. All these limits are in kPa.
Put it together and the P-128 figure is -2.09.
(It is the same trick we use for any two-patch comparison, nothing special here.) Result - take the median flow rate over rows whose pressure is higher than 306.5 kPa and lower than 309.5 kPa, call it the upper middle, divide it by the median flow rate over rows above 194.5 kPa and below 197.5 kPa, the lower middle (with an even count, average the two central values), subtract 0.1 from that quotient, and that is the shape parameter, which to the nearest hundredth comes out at 0.83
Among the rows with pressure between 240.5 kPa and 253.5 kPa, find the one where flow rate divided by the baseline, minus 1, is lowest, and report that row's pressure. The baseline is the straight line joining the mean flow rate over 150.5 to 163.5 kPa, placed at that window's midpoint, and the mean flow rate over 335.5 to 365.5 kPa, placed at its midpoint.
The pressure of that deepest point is 241 kPa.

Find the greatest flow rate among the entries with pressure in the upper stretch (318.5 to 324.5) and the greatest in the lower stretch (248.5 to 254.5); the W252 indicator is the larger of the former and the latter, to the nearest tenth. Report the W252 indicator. 30.1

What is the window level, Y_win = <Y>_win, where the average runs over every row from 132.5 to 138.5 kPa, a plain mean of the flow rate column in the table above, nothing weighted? 31.4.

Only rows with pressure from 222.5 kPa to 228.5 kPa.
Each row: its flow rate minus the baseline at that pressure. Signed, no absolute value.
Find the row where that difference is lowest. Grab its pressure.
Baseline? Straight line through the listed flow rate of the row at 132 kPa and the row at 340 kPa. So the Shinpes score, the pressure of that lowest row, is 225 kPa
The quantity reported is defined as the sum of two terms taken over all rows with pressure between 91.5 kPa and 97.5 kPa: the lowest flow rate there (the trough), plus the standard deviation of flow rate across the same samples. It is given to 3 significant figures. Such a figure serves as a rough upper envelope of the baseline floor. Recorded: 30.6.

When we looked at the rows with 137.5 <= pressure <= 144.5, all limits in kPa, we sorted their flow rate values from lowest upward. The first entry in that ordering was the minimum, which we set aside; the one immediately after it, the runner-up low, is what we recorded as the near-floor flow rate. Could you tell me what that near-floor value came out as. 30.2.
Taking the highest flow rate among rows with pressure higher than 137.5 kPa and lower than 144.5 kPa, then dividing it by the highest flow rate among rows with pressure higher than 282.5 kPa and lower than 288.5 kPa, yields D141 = 1.09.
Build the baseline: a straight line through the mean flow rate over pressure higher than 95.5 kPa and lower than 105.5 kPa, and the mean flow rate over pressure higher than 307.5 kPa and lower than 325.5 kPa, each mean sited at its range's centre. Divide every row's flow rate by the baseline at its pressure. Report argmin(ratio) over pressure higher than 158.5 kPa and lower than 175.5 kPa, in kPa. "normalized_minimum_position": 161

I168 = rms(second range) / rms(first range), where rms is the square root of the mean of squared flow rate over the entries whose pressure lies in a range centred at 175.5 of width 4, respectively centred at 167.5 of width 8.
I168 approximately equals 1.24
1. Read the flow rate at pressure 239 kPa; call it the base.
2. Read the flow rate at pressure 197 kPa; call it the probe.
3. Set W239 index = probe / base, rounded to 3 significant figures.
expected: 1.03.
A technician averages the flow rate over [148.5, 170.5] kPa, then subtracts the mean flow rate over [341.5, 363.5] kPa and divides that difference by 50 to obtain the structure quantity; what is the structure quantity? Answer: -0.16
